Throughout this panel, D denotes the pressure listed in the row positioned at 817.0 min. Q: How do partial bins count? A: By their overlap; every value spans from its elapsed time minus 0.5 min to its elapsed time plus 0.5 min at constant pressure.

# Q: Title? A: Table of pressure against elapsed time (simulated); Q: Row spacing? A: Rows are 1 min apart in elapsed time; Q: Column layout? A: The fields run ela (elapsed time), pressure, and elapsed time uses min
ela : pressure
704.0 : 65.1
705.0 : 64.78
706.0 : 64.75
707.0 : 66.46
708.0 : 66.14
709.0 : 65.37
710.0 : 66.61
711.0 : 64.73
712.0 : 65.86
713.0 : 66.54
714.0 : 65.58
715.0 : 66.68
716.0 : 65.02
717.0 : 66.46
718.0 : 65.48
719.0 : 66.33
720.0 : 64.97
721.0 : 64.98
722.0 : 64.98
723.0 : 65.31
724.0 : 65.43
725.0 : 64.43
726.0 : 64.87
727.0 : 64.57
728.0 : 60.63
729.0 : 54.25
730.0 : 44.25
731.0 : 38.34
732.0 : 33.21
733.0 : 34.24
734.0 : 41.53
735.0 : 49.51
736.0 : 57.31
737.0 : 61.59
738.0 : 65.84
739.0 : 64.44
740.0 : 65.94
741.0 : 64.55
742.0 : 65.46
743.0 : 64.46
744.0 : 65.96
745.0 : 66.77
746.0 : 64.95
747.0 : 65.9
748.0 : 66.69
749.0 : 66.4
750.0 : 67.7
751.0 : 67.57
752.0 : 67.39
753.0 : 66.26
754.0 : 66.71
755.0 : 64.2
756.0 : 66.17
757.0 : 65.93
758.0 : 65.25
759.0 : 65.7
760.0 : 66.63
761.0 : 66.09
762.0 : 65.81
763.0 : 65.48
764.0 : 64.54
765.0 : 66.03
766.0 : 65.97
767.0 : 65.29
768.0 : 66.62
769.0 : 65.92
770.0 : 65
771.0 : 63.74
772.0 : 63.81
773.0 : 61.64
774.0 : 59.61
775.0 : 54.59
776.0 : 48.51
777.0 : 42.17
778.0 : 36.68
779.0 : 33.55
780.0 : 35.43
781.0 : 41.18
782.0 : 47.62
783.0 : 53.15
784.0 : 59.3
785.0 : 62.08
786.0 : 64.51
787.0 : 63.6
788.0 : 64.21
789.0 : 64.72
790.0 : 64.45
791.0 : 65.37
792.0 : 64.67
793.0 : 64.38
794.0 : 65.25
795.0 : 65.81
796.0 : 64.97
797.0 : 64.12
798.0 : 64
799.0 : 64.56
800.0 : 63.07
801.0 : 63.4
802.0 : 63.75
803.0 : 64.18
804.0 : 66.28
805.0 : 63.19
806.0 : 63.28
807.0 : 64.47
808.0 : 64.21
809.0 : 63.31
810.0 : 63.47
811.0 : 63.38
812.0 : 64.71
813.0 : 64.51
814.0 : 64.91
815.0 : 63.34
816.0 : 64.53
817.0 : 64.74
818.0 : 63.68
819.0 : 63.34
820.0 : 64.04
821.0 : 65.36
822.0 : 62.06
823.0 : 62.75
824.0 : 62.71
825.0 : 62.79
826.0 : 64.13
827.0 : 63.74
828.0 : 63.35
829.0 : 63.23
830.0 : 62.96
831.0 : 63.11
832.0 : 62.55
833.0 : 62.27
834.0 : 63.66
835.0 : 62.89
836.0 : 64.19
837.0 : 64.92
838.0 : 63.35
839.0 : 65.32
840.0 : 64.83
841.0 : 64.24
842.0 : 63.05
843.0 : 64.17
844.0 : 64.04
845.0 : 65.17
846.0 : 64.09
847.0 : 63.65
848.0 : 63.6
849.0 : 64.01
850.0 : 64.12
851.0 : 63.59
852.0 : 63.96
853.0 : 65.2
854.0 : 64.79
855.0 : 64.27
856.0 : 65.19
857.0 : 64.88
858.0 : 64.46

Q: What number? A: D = 64.74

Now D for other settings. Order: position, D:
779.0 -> 33.55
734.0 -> 41.53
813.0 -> 64.51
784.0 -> 59.3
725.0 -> 64.43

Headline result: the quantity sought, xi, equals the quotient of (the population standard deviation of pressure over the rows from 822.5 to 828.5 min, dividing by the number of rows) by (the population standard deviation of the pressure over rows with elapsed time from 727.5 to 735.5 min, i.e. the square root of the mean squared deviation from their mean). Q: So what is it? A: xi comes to 0.06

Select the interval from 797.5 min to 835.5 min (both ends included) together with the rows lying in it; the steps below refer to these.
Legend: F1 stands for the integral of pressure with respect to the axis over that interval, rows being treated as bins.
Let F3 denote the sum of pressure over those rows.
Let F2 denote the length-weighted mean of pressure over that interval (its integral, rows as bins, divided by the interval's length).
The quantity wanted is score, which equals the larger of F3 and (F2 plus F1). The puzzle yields 2484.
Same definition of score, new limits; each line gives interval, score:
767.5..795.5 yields 1665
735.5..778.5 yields 2787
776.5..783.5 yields 331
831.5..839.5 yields 573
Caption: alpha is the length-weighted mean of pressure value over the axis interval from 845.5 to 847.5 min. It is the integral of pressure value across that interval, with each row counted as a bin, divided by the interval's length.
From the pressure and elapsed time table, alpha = 63.9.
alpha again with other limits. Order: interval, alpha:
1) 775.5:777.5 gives 45.3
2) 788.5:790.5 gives 64.6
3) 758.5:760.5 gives 66.2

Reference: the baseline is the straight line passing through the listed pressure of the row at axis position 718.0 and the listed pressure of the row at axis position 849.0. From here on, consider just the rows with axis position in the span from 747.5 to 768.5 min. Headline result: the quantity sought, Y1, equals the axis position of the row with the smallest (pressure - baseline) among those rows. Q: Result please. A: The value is 755.0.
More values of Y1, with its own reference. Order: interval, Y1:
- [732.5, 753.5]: 733.0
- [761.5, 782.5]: 779.0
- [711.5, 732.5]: 732.0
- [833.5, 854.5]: 835.0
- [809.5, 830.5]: 822.0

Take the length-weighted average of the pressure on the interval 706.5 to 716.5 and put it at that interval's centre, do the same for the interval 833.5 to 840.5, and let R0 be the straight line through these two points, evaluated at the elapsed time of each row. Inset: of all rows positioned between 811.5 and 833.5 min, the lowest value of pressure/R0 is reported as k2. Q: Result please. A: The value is 0.964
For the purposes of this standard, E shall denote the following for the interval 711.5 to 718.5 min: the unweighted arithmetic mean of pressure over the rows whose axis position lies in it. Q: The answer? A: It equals 65.9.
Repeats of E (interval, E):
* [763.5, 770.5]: 65.6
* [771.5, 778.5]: 52.4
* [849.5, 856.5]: 64.4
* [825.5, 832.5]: 63.3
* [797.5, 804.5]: 64.2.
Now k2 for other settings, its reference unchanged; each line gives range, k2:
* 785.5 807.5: 0.975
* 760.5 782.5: 0.516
